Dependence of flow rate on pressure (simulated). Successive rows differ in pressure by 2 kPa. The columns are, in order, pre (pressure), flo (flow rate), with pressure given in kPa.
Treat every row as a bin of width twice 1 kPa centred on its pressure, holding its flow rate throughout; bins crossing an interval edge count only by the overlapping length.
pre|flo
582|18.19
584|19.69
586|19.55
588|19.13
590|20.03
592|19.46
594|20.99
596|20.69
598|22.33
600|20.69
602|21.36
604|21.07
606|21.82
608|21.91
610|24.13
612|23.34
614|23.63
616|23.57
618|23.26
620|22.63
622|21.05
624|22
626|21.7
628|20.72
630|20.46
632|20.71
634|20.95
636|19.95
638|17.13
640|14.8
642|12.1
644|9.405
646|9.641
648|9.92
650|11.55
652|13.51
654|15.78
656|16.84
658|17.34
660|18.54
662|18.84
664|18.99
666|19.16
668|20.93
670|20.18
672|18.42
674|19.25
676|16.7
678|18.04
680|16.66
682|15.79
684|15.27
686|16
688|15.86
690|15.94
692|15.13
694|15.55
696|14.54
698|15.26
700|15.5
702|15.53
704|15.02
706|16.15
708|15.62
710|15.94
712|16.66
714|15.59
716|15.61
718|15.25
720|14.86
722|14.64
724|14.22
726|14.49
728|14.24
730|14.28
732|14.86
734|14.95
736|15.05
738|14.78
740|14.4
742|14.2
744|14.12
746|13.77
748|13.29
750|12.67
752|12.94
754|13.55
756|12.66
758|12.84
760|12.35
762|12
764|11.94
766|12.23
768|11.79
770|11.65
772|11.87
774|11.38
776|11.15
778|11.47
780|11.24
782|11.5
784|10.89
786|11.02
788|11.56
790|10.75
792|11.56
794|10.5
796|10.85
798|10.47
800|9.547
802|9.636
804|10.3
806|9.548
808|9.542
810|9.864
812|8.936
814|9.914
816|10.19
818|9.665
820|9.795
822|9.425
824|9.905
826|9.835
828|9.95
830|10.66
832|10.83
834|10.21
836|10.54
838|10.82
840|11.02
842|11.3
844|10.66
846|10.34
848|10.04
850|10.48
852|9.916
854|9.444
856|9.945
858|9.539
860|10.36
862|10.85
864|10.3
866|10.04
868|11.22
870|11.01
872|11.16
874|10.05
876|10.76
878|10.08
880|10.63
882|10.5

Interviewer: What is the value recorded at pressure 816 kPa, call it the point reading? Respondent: 10.19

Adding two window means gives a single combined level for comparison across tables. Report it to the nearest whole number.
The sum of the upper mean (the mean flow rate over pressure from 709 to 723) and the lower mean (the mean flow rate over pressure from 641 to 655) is 27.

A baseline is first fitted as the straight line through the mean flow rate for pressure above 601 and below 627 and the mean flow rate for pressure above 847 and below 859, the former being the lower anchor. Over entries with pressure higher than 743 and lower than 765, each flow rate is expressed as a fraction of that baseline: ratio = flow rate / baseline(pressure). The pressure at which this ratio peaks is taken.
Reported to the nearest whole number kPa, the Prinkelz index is 744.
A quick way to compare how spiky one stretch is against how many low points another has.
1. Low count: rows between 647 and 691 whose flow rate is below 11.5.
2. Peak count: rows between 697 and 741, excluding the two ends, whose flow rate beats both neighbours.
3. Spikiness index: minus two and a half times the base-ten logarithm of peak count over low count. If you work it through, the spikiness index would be -1.9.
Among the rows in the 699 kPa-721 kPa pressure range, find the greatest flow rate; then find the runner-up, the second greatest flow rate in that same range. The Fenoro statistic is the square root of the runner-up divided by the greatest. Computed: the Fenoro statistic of 0.985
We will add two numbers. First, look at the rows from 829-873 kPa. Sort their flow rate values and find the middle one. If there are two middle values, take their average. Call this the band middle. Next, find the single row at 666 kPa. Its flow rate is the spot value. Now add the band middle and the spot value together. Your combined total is 30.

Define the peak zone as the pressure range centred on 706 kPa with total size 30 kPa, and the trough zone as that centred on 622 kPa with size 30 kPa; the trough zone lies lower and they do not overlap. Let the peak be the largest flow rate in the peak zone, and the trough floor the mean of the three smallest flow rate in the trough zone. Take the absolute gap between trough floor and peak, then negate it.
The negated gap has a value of -3.7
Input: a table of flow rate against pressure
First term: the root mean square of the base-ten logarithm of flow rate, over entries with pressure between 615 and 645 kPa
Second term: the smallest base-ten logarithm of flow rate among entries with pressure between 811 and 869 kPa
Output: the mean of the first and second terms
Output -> 1.12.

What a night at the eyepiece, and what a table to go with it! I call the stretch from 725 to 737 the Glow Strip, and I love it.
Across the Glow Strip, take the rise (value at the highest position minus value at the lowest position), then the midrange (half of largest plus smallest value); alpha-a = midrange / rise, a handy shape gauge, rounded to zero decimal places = 26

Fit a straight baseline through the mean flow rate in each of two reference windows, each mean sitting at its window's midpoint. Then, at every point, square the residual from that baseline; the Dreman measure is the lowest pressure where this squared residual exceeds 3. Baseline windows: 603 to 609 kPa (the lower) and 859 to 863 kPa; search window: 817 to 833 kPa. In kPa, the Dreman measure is 818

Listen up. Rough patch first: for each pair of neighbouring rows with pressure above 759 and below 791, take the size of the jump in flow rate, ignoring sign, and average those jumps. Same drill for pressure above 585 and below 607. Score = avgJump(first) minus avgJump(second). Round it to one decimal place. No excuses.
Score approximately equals -0.5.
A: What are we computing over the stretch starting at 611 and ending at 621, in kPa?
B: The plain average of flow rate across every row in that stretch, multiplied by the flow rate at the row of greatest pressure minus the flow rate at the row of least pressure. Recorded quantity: -17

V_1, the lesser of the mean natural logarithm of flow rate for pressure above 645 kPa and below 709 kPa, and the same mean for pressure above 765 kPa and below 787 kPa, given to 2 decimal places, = 2.44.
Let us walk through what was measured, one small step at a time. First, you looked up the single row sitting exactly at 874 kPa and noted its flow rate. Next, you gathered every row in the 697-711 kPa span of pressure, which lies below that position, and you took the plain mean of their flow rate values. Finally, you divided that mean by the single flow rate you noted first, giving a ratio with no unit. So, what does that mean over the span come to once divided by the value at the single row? 1.55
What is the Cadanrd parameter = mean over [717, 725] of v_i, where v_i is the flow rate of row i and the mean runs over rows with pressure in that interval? 14.7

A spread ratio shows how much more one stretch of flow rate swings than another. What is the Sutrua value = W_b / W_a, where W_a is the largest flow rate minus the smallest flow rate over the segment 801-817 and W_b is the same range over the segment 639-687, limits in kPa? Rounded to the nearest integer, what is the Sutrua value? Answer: 8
